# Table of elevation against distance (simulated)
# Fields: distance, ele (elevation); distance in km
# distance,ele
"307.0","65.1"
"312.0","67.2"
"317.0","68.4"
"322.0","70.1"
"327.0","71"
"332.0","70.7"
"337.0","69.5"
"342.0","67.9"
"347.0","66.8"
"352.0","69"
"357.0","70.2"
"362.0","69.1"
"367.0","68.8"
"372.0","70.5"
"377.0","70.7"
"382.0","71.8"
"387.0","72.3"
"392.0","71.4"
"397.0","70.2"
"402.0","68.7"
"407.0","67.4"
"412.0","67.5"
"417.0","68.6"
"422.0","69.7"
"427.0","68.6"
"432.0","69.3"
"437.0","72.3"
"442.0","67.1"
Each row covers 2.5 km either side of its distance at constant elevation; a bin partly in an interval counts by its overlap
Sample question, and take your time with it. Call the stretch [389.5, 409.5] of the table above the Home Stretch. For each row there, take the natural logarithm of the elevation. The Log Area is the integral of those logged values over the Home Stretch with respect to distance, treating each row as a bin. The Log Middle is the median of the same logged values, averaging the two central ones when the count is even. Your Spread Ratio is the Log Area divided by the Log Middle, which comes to 20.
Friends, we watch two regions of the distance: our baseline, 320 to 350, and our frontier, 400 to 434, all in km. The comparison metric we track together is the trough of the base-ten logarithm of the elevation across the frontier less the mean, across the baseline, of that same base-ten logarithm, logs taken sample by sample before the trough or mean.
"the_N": -0.012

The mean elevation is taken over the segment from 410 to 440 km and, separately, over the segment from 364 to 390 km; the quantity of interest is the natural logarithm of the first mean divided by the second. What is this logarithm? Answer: -0.021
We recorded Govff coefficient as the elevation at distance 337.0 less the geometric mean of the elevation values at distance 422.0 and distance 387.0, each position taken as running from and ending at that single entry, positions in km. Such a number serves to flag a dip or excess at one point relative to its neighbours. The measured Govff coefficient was -1.5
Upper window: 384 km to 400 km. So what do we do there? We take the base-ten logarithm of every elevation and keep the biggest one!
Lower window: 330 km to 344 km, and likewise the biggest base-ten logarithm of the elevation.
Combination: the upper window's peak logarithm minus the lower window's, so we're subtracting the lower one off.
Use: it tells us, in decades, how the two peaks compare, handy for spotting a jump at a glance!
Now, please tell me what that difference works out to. 0.010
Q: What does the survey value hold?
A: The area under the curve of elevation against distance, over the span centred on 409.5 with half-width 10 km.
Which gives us 1361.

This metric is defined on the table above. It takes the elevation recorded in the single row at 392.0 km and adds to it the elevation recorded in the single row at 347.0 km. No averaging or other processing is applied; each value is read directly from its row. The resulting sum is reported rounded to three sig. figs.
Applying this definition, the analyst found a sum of 138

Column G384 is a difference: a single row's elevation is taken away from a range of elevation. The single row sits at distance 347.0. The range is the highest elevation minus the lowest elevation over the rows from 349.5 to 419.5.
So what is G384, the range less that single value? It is -61.9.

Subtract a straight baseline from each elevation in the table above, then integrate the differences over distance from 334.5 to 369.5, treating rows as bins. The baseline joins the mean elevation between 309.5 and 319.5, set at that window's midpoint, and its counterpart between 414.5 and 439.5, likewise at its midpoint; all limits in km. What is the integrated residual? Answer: 11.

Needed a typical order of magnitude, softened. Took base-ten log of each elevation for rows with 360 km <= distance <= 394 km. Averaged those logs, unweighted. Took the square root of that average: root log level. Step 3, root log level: 1.360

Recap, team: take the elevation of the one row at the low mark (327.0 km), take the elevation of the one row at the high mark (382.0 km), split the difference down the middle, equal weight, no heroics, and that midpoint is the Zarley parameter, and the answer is 71.4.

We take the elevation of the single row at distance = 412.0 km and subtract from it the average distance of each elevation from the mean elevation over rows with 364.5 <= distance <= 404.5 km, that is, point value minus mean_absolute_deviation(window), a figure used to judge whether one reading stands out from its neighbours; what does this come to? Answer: 66.5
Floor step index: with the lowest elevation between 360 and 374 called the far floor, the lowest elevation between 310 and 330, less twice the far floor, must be -70.4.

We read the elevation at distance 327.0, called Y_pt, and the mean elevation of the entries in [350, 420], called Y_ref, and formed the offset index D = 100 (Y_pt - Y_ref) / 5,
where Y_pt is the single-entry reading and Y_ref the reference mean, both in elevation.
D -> 25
